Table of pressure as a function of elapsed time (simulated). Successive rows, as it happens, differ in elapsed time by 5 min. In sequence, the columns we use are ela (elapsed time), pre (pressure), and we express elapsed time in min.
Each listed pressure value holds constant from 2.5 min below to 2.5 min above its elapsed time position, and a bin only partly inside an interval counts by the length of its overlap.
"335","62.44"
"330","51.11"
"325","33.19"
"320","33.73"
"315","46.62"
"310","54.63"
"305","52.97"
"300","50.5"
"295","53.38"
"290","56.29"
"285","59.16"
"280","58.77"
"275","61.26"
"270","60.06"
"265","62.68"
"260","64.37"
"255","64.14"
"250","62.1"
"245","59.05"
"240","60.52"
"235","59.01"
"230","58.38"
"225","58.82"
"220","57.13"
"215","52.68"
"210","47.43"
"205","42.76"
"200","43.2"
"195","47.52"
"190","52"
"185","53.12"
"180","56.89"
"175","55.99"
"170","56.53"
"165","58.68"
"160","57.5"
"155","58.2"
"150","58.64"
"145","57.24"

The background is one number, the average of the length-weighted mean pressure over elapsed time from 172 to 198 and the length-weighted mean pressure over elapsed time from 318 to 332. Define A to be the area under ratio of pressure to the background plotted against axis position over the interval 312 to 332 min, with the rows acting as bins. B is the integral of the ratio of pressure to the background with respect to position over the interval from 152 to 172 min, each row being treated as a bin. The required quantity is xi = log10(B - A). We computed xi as 0.86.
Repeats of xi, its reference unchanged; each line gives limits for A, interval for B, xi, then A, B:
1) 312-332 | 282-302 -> 0.78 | 18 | 23.9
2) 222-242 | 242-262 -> 0.15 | 26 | 27.1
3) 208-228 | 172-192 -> -0.85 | 24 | 23.7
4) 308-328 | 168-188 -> 0.77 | 18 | 24.1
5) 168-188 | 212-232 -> -0.38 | 24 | 24.5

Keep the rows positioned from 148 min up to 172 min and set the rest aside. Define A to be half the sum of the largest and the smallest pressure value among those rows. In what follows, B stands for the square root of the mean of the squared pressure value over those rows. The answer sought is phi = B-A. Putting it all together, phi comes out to 0.31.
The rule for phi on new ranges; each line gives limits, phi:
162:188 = 0.37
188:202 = 0.11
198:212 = -0.58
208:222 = 0.28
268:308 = 0.79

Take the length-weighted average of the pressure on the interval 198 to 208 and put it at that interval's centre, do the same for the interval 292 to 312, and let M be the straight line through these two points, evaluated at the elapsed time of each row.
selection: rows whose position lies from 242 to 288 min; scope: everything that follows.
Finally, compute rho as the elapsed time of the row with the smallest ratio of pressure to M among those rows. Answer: 285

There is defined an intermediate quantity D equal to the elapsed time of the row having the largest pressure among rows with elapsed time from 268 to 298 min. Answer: 275 min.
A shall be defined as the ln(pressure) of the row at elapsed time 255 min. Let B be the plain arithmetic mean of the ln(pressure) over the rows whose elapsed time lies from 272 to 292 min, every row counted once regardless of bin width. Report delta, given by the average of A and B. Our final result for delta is 4.12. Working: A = 4.16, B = 4.07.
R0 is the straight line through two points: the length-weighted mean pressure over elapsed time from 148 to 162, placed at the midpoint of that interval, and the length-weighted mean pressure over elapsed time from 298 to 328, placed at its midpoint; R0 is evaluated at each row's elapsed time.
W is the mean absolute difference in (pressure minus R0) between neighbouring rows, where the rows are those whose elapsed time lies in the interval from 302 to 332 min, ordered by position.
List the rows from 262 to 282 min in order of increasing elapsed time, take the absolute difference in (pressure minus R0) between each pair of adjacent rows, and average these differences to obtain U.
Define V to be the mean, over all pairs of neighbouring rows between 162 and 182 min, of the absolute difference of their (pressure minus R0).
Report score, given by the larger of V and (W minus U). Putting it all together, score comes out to 6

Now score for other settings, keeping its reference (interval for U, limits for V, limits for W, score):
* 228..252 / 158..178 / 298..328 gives 3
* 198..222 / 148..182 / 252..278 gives 1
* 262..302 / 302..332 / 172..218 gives 8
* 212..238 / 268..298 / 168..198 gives 2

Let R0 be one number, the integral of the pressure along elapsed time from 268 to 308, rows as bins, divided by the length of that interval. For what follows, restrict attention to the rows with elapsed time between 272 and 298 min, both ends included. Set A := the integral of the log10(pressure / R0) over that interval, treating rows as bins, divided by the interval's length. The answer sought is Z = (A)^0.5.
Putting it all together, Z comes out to 0.092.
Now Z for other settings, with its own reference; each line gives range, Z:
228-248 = 0.146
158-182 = 0.069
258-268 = 0.222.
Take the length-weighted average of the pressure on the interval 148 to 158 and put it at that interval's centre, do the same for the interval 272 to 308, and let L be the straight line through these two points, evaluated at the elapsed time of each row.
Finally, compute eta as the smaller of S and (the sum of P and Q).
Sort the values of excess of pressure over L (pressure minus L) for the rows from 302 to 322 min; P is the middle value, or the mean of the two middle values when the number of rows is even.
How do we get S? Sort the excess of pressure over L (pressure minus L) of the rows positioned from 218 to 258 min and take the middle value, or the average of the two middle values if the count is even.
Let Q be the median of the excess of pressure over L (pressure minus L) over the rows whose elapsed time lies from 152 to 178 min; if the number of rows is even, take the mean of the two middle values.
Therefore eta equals -6.7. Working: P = -6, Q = -1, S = 2.1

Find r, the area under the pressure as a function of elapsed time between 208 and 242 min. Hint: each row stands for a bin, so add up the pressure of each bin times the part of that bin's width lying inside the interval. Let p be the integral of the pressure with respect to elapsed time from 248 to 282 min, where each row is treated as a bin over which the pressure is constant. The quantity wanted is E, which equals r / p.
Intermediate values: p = 2106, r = 1916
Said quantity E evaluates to 0.91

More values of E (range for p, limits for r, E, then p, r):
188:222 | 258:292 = 1.24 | 1659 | 2053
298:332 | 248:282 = 1.35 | 1563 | 2106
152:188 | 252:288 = 1.08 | 2040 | 2211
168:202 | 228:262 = 1.17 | 1776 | 2076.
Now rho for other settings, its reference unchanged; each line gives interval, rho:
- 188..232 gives 205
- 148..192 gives 190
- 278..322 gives 320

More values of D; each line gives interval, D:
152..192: 165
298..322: 310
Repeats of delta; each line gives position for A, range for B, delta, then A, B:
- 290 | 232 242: 4.06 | 4.03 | 4.09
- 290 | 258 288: 4.07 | 4.03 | 4.11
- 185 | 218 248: 4.02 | 3.97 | 4.07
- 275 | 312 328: 3.87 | 4.12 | 3.62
